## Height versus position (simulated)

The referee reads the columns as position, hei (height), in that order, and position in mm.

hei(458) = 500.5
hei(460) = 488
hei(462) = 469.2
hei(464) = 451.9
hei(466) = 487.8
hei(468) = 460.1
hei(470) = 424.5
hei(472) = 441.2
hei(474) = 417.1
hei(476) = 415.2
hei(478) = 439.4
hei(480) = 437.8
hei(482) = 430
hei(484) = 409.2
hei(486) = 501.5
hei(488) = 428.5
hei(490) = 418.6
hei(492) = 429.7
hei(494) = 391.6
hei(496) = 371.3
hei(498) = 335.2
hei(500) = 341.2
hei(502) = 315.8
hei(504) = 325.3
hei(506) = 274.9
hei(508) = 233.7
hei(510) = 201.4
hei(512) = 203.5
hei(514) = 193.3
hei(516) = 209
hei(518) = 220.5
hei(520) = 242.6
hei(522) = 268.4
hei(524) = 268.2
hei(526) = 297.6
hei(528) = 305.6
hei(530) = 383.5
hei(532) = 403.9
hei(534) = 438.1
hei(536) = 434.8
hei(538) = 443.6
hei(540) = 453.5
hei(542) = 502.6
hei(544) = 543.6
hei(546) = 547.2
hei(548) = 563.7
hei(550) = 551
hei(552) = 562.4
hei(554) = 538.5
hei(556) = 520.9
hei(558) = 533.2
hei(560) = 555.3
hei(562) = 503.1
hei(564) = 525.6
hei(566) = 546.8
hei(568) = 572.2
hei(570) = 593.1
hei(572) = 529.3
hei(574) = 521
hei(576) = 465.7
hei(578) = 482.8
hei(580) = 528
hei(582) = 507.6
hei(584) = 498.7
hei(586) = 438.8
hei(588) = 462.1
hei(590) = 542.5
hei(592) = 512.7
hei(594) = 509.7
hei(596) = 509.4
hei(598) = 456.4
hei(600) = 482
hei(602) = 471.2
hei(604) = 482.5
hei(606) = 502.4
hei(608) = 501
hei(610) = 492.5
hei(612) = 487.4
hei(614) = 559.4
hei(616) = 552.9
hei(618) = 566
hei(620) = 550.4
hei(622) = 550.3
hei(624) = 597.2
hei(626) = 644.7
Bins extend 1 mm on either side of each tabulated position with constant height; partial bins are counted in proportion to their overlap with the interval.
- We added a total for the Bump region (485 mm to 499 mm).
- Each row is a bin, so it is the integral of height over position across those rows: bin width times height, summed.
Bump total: 5753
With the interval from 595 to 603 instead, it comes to 3838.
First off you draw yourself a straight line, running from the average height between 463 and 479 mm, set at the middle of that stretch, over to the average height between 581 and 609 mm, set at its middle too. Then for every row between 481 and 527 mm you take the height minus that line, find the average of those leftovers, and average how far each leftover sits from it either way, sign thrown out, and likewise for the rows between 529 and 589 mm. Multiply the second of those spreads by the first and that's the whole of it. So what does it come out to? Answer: 3523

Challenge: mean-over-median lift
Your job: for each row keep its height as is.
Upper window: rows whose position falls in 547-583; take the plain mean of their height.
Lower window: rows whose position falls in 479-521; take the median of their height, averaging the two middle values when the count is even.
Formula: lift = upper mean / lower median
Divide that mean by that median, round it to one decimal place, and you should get 1.6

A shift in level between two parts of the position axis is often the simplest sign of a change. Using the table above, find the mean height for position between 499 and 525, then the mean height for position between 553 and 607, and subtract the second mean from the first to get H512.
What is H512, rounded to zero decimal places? -257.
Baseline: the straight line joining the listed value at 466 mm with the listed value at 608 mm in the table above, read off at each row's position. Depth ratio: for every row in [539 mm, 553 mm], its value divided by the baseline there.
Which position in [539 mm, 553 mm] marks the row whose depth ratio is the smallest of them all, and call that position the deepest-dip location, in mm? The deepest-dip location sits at 540 mm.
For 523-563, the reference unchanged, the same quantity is 524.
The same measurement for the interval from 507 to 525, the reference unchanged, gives 514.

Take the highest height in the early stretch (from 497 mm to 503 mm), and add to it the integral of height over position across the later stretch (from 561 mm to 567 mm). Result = 3492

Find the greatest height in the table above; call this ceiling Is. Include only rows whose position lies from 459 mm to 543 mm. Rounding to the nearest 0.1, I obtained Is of 502.6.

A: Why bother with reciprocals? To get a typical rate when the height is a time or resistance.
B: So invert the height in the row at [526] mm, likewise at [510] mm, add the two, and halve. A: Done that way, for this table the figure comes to 0.0042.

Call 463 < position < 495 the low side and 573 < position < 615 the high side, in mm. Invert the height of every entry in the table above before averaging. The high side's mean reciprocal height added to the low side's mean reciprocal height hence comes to 0.0043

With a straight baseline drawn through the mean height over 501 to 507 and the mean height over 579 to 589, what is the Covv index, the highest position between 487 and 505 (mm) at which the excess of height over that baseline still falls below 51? 504 mm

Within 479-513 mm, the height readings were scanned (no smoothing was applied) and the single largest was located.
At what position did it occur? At 486 mm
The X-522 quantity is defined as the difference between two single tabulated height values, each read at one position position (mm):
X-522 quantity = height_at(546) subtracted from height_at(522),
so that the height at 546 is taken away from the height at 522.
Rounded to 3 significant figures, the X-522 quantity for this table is -279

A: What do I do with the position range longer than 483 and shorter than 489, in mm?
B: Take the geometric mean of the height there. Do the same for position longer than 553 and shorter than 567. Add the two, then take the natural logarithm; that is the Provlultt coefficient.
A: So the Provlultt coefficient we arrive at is 6.88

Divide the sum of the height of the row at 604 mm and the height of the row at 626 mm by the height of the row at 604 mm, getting 2.3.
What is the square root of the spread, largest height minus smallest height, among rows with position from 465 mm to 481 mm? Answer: 8.5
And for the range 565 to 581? 11.3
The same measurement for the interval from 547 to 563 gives 7.8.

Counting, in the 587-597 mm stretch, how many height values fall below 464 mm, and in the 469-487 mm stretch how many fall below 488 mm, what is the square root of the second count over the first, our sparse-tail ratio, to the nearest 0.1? 2.8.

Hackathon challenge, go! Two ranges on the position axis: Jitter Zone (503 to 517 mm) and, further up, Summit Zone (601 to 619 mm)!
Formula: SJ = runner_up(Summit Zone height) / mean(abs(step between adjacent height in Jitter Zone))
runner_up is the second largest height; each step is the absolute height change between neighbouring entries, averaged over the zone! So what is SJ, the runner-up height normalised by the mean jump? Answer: 22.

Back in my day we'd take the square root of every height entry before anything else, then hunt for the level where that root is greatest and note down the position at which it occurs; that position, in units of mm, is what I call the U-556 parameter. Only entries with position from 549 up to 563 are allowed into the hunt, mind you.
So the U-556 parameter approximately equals 552 mm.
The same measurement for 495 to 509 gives 496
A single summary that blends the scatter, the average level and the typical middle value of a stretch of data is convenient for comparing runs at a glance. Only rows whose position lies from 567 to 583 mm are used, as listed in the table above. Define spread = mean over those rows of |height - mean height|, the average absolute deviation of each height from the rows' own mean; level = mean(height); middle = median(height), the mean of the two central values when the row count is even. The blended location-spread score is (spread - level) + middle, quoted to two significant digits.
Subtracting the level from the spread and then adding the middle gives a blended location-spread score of 30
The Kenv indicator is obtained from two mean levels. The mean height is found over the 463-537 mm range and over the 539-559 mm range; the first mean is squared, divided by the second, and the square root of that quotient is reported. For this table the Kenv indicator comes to 16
